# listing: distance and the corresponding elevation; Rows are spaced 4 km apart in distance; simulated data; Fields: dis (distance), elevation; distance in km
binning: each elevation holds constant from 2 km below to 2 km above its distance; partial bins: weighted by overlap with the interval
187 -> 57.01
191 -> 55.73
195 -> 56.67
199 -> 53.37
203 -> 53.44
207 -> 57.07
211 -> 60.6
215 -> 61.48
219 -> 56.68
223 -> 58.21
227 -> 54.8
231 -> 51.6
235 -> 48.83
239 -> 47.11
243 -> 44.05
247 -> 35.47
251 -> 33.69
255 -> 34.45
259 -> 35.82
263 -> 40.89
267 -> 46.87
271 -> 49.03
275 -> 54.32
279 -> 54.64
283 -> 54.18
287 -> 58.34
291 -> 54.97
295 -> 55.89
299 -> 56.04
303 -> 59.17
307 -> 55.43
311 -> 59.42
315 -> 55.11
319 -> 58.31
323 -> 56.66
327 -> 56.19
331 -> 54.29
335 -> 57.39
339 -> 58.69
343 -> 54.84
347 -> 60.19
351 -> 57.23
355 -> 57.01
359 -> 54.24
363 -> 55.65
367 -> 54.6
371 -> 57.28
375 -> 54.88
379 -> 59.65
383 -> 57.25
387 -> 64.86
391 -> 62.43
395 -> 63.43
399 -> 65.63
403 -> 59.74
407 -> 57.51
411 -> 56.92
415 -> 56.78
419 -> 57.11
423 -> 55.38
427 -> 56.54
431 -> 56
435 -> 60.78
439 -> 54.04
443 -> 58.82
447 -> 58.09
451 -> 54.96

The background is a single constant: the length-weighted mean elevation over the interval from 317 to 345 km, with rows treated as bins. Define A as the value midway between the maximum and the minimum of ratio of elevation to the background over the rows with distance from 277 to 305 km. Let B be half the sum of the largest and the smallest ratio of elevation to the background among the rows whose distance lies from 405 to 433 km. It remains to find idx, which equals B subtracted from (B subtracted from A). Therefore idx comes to -0.99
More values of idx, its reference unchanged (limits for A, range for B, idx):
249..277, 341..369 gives -1.24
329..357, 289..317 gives -1.01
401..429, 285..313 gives -1.00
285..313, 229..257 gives -0.50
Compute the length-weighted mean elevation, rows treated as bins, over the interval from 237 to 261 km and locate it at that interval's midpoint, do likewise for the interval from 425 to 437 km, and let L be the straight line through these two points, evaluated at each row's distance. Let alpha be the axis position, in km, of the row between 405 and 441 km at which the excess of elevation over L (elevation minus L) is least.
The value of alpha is 439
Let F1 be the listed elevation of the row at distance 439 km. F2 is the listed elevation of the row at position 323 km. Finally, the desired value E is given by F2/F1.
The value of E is 1.048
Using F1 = 54.04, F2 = 56.66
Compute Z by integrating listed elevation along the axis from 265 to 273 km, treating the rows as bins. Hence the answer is 384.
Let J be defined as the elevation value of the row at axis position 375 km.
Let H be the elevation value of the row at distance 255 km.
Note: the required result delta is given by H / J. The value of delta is 0.63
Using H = 34.45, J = 54.88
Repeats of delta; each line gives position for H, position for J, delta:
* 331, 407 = 0.94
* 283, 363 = 0.97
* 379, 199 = 1.12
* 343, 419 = 0.96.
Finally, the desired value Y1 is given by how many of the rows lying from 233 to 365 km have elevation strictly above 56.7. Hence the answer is 9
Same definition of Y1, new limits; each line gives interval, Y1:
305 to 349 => 5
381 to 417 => 9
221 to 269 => 1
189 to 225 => 4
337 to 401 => 11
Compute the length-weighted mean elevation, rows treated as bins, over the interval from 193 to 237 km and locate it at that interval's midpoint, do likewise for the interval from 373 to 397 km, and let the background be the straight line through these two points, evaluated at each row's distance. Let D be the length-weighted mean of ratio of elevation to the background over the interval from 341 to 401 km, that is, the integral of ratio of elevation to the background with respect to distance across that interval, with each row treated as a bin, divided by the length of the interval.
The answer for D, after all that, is 0.976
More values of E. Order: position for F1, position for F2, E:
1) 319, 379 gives 1.023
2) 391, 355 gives 0.913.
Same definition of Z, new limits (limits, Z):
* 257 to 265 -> 307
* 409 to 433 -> 1355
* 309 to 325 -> 918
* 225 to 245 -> 986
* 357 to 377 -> 1107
